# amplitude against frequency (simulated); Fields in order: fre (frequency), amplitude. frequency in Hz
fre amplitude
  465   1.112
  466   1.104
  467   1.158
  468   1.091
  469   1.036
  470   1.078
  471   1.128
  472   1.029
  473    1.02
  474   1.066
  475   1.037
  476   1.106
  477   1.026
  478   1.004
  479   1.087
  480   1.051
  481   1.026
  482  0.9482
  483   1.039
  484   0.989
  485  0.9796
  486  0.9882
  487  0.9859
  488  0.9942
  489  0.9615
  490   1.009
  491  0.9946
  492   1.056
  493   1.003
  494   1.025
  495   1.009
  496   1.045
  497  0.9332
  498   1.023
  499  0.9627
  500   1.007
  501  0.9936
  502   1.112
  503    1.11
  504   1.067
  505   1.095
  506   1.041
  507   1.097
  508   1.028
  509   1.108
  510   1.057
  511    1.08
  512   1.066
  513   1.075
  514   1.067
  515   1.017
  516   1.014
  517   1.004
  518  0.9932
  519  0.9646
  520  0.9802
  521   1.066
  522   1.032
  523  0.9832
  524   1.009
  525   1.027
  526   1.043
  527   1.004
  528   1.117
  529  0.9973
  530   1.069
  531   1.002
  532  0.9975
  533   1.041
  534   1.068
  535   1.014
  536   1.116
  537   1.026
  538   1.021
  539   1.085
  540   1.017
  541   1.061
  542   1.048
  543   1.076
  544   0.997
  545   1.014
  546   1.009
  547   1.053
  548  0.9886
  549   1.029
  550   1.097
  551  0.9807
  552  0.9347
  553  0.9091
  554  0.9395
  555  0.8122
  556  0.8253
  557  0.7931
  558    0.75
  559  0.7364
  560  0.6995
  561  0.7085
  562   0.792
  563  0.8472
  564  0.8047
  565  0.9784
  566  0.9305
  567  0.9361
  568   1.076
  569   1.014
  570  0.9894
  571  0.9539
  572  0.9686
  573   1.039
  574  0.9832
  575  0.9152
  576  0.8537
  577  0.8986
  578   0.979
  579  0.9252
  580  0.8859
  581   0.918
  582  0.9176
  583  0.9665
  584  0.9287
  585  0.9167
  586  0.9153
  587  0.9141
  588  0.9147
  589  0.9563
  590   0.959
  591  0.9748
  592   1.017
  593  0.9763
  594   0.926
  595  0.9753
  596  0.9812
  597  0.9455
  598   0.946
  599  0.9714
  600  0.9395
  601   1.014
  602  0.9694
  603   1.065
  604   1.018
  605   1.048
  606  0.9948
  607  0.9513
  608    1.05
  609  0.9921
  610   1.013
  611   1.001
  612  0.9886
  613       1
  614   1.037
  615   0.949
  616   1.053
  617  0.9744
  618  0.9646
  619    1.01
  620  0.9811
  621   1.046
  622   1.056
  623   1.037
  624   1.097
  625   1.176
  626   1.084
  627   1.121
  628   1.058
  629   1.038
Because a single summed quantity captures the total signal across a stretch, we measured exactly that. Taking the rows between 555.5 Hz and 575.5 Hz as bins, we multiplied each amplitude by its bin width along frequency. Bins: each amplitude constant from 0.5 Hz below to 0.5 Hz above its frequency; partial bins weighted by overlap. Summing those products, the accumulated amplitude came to 17.7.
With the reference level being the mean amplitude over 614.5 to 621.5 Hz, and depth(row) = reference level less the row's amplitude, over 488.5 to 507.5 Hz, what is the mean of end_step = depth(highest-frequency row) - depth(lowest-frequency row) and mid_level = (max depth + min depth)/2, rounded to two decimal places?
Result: -0.08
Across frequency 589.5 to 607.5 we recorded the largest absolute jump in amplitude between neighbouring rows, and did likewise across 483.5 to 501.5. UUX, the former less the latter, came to -0.02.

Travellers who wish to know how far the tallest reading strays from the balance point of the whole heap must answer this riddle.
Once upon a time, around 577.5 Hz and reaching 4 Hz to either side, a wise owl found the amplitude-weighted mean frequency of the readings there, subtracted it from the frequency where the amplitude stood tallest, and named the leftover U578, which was -3.5 Hz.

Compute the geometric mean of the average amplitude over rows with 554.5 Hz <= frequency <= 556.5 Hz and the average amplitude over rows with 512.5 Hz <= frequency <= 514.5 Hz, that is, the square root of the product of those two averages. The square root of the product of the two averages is 0.94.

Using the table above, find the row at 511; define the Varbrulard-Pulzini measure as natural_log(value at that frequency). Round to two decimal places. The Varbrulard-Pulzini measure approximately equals 0.08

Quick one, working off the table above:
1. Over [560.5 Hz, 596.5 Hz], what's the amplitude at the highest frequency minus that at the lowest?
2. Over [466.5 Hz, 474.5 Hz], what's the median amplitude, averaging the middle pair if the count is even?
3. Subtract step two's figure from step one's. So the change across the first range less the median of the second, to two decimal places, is -0.80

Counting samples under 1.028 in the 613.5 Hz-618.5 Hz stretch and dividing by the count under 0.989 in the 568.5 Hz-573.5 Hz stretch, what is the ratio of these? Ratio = 1.50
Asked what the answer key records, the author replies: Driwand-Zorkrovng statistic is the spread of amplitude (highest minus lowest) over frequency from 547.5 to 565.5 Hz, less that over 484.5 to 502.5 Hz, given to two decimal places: 0.22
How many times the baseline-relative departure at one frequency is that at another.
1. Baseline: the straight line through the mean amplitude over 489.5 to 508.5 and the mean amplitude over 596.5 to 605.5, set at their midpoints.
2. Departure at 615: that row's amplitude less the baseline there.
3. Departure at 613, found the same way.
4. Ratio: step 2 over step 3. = -3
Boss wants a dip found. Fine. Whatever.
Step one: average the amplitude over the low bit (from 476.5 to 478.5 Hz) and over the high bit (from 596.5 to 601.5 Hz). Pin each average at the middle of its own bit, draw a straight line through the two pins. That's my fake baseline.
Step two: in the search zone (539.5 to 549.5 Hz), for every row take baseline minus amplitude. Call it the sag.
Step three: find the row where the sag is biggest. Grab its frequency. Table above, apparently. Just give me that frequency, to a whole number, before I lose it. 548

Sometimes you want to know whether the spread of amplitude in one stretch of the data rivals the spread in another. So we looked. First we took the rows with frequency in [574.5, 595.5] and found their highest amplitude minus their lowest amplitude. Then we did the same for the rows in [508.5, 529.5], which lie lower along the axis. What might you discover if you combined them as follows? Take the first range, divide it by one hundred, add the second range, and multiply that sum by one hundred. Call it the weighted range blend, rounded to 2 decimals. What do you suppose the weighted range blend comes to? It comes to 15.40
